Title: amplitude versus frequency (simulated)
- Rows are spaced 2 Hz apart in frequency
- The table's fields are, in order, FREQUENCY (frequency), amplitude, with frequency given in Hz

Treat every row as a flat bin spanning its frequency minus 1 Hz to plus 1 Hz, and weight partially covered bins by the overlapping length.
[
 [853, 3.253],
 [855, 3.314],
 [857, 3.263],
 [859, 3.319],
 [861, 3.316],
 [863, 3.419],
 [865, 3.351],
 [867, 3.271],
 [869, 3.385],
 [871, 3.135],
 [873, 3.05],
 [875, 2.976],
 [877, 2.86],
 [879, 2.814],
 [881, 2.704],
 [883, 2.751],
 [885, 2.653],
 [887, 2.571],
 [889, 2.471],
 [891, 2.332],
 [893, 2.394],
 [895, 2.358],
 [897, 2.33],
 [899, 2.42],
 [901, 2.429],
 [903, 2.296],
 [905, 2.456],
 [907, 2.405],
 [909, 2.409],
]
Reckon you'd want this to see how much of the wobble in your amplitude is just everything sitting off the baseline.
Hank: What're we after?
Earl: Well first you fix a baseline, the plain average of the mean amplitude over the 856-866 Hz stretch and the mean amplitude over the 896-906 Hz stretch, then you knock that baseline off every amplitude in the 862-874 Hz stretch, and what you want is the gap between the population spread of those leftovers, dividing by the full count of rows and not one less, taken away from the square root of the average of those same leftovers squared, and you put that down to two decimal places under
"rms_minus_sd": 0.30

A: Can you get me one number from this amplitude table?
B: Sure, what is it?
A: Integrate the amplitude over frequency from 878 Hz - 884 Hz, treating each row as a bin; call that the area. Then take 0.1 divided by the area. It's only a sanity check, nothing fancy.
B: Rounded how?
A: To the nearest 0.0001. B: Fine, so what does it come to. 0.0060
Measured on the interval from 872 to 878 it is 0.0056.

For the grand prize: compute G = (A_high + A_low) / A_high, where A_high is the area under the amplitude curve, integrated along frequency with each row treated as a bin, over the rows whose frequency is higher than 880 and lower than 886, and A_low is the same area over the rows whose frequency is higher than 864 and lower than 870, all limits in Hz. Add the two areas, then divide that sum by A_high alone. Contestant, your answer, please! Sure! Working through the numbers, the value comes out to 2.23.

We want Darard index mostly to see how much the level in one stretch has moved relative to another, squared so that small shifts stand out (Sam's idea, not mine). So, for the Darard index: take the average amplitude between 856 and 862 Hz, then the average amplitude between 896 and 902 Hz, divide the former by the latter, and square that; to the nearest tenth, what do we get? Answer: 1.9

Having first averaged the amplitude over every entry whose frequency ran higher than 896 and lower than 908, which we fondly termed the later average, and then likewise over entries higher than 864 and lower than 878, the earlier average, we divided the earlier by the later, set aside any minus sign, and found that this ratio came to 1.32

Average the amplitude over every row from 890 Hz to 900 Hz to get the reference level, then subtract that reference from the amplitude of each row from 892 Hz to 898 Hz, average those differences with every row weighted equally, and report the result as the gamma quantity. 0.0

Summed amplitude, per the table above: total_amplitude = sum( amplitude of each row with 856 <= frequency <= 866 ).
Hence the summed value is 17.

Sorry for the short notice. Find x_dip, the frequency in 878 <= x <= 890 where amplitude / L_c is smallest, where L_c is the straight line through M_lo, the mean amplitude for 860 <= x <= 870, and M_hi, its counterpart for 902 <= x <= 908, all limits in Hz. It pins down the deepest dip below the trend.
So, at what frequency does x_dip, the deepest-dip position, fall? 889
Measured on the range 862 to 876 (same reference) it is 875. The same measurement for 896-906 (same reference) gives 897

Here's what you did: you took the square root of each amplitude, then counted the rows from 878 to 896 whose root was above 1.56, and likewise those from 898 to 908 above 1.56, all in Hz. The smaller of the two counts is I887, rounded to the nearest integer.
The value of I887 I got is 1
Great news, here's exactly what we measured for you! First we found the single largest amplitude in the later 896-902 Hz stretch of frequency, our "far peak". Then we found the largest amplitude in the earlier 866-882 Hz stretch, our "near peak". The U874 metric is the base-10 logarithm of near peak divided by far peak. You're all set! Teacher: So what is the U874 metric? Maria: 0.14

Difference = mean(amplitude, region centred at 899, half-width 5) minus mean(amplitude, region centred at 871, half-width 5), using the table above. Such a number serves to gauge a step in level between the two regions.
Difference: -0.80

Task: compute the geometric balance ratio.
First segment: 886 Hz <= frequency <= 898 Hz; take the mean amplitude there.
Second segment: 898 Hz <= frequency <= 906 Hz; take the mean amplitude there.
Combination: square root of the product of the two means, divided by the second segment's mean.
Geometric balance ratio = 1.00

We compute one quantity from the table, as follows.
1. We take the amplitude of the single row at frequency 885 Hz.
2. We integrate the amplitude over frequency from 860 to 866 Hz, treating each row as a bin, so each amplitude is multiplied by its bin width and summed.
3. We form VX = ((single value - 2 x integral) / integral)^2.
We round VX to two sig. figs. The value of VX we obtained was 3.5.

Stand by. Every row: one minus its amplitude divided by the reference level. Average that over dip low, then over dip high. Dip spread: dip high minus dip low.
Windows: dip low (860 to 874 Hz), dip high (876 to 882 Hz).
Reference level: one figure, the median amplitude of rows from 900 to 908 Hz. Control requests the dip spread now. 0.20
